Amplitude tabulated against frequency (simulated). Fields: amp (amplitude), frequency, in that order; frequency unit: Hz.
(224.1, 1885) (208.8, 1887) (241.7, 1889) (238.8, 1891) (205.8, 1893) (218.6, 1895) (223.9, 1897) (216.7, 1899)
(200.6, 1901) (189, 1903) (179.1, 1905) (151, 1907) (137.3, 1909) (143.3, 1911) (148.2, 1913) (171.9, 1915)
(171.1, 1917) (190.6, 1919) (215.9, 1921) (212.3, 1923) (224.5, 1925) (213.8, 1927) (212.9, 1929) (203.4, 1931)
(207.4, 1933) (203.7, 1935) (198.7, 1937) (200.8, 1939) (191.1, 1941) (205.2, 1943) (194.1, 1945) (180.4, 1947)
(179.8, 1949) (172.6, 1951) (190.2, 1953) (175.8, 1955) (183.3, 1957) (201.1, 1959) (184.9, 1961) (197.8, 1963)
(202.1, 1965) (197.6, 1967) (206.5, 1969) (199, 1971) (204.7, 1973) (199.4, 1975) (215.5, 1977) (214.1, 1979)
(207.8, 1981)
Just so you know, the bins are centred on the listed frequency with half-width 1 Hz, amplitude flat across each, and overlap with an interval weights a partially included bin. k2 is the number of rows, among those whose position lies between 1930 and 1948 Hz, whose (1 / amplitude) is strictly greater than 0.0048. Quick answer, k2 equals 9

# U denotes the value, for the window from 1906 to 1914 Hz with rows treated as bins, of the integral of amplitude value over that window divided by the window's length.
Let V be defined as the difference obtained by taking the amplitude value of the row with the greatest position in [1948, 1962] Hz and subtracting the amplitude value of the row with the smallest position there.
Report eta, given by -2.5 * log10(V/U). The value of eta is 3.6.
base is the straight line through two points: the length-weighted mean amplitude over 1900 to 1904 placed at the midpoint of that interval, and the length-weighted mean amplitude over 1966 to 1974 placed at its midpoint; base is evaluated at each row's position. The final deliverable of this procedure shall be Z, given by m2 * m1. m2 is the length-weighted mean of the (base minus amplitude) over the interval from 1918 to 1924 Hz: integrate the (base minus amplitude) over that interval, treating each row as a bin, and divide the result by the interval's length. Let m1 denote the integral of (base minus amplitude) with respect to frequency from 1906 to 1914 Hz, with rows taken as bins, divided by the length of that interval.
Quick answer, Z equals -480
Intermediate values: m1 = 51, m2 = -9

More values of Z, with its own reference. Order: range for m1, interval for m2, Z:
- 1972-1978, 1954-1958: -85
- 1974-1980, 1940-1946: -16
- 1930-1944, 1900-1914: -93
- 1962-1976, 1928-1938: -6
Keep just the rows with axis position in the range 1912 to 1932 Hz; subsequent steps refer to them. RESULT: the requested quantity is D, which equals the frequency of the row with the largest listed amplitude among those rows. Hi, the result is 1925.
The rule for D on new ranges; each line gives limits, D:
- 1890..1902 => 1891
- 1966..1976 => 1969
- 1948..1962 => 1959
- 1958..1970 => 1969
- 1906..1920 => 1919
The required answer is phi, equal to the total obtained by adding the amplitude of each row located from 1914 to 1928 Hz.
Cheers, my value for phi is 1400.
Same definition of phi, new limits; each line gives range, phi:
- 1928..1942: 1418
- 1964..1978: 1425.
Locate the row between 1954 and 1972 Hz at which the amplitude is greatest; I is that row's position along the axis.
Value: 1969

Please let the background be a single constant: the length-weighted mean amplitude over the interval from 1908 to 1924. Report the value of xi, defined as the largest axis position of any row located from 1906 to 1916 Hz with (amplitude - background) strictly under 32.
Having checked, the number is 1915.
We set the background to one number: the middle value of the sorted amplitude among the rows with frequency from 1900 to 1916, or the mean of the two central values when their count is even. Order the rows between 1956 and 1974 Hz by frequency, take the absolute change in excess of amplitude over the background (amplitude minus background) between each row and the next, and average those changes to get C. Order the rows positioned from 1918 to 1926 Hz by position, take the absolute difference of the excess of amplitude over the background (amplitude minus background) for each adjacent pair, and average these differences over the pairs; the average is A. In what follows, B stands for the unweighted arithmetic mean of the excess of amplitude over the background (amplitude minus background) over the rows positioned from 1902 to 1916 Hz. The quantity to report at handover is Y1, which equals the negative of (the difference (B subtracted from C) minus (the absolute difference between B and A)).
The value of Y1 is 4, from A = 14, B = -1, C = 10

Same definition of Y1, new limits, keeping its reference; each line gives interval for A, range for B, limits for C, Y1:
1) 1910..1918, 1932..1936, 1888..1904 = 66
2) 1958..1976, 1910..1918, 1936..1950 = 0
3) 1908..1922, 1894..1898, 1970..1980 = 99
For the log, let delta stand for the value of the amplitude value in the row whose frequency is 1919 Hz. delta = 190.6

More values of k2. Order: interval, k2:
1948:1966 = 9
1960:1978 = 8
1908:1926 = 6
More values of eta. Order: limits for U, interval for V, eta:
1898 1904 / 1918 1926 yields 1.9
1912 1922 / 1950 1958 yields 3.1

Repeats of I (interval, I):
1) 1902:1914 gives 1903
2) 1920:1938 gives 1925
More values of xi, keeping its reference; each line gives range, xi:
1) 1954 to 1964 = 1963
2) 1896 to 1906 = 1905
